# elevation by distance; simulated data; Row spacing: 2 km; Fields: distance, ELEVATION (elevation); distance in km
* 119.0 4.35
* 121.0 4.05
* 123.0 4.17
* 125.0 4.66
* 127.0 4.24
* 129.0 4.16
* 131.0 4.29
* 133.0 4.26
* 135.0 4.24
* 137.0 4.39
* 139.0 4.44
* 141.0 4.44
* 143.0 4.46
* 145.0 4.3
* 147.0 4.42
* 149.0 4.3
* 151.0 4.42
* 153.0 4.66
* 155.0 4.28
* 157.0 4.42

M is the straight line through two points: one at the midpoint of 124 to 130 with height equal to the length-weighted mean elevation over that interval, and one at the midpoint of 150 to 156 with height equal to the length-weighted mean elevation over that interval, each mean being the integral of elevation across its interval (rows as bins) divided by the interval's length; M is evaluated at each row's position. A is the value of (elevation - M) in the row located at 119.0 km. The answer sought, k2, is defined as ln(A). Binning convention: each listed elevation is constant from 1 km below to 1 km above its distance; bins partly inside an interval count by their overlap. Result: -3.6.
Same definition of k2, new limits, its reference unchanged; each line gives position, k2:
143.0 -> -3.1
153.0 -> -1.6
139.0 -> -3.2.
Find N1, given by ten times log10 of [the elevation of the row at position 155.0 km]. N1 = 6.31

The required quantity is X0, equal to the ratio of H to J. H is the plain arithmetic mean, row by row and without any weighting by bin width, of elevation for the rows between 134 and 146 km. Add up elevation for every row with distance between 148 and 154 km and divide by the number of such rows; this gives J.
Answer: 0.98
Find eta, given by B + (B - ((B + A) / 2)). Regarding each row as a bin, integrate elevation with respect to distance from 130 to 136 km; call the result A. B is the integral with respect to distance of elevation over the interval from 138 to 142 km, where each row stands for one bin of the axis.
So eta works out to 14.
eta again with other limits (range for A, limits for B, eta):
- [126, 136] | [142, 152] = 45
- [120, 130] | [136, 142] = 19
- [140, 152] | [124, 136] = 51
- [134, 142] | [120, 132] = 59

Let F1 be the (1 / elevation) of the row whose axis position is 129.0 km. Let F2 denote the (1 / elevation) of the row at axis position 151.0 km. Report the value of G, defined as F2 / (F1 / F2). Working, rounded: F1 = 0.240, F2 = 0.226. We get 0.213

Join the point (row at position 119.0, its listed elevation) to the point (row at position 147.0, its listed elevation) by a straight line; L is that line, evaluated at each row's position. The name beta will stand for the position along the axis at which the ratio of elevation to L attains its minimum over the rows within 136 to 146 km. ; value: 145.0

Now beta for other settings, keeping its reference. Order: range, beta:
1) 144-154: 149.0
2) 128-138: 129.0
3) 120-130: 121.0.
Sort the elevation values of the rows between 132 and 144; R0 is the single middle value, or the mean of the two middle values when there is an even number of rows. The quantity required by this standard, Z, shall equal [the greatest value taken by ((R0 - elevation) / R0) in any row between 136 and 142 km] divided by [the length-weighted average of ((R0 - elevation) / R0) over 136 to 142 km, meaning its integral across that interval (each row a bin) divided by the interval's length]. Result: -3.0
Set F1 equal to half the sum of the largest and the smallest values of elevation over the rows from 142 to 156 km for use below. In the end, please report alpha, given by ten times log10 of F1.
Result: 6.50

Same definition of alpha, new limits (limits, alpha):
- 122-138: 6.44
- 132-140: 6.37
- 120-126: 6.39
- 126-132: 6.26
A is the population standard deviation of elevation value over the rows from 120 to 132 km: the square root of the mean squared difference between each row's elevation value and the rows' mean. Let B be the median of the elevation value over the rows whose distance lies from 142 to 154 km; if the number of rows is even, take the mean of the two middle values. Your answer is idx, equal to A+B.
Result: 4.61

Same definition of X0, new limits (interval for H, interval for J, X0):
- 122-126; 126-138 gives 1.04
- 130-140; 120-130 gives 1.02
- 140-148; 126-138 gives 1.03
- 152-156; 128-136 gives 1.05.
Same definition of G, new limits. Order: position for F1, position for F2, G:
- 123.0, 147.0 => 0.213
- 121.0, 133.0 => 0.223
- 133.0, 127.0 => 0.237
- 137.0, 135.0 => 0.244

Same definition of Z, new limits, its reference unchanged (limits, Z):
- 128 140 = 2.2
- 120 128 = 2.7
